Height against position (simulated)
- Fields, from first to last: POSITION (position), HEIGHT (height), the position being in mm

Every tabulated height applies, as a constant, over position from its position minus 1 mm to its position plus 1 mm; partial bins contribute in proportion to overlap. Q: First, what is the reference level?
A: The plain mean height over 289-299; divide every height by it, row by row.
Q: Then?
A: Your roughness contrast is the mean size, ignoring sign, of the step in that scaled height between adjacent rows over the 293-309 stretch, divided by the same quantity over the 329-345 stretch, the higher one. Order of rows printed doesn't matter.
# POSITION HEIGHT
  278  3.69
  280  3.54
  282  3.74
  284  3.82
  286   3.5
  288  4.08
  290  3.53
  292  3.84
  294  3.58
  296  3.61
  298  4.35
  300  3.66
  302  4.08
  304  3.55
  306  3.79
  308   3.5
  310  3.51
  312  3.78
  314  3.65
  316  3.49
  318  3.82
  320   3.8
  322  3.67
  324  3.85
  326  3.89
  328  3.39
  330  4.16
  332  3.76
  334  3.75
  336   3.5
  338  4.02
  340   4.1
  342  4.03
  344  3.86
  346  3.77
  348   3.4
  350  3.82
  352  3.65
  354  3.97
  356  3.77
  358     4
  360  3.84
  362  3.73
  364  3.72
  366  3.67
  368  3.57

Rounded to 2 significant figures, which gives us 2.0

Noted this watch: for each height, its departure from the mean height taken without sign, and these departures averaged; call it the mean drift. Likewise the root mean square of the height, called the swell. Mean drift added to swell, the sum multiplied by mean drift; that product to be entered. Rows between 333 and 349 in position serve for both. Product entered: 0.8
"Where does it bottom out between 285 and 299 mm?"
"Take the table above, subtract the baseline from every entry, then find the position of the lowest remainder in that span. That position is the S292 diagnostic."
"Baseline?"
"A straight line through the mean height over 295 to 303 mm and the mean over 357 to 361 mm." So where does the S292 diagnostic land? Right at 286 mm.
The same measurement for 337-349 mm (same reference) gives 348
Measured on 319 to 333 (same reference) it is 328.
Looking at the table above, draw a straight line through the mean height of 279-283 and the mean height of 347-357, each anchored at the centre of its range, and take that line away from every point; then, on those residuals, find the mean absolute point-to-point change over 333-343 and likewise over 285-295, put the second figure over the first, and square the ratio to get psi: 3.4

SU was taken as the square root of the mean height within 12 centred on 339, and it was 1.97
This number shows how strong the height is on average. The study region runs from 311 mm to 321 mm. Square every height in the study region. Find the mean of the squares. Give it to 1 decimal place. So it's 13.8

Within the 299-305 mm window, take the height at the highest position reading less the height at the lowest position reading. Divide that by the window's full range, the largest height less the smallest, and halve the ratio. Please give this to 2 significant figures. -0.10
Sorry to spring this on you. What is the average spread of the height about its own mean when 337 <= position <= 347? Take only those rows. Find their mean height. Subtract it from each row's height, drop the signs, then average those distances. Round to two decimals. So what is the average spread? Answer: 0.11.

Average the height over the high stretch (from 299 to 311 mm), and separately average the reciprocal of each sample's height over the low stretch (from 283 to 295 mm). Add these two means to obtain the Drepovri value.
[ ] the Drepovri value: 3.95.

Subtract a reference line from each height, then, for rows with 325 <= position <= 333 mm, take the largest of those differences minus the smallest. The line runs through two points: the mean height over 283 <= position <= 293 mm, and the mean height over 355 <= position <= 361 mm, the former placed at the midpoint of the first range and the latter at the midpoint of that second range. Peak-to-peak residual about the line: 0.77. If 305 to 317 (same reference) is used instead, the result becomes 0.32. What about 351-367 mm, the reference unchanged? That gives 0.34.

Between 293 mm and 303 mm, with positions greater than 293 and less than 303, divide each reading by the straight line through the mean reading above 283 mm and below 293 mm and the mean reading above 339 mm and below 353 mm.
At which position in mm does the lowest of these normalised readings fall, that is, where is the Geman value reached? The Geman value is 294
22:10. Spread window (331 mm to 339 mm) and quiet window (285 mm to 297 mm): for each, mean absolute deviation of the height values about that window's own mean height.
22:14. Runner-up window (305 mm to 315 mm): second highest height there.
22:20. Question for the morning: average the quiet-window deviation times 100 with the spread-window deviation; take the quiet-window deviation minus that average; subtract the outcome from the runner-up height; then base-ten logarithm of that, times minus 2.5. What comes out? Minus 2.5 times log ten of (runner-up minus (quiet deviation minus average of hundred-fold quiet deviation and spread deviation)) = -2.76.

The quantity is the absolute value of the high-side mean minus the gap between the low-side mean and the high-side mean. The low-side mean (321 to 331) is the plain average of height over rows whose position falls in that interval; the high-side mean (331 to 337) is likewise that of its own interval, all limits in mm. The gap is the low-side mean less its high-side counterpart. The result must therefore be 3.5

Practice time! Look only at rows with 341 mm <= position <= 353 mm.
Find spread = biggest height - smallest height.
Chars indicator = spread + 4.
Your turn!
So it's 4.6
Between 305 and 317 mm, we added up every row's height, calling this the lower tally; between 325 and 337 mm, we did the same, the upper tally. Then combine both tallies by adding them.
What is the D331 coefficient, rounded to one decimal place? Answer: 44.2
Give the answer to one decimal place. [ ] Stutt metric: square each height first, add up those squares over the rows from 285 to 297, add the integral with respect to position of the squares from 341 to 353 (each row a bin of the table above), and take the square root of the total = 15.9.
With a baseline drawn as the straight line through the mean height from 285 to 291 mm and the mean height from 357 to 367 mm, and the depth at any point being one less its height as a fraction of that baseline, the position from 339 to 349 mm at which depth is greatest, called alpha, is 348 mm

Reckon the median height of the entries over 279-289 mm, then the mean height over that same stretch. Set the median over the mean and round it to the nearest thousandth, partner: 1.001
